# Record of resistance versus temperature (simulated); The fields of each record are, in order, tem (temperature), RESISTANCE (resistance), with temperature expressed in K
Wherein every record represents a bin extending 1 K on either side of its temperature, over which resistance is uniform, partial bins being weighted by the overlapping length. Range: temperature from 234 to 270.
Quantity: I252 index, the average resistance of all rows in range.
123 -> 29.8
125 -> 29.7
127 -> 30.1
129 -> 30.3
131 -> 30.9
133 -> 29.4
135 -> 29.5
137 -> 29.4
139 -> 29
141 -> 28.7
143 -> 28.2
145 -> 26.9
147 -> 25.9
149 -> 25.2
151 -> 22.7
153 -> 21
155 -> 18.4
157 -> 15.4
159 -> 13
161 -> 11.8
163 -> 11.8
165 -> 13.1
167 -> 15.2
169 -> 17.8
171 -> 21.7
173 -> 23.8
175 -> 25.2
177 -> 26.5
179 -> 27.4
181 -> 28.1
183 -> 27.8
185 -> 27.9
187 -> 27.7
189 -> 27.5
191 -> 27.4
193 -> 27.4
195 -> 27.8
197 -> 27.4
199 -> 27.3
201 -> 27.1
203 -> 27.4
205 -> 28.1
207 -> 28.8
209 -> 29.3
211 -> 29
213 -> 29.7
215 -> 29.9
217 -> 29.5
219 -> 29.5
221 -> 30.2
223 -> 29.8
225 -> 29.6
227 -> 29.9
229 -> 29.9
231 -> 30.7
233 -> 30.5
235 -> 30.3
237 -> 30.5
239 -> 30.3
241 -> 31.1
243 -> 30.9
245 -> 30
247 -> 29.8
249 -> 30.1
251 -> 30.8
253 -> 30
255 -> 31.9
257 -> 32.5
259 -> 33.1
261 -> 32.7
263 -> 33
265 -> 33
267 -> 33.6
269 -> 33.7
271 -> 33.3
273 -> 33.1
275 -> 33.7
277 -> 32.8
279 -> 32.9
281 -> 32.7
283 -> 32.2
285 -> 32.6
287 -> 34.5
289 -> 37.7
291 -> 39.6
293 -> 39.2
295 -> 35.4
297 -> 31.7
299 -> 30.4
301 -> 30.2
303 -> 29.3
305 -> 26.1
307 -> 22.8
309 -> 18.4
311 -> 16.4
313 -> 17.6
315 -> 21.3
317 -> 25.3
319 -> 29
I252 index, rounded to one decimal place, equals 31.5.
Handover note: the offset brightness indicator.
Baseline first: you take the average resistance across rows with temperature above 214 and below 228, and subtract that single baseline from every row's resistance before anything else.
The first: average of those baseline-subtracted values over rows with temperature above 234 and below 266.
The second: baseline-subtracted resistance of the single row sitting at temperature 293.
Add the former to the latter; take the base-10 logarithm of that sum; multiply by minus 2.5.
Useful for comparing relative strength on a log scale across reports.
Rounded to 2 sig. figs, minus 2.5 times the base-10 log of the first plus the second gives -2.6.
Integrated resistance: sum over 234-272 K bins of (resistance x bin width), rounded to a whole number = 1201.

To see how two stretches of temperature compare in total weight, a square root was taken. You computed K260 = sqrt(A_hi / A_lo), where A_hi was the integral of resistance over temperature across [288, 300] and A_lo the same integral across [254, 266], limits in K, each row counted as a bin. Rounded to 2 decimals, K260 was 1.04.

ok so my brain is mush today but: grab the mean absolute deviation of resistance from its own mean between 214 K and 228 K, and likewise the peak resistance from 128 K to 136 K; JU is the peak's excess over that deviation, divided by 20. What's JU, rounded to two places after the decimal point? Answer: 1.53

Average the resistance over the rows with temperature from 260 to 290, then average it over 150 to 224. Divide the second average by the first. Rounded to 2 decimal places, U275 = 0.74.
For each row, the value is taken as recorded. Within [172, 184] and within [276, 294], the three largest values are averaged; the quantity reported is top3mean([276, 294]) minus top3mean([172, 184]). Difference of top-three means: 11.1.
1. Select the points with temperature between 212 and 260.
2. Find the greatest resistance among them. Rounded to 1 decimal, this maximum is 33.1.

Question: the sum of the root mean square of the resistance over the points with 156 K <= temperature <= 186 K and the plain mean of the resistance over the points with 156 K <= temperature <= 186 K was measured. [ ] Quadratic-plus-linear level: 42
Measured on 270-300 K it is 68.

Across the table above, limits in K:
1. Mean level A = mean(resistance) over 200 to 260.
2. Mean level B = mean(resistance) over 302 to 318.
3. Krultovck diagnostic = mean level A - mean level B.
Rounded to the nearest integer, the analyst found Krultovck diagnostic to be 8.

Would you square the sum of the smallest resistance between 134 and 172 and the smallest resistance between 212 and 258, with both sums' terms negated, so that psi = 1706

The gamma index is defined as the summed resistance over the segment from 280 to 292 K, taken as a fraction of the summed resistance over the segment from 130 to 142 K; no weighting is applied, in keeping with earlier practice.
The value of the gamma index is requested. 1.18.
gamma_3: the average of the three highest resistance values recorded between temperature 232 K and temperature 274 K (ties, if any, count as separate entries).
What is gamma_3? 34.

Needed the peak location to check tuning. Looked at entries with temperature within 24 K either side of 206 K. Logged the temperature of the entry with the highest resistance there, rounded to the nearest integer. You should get 221 K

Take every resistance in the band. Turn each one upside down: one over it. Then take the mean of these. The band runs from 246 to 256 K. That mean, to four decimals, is 0.0328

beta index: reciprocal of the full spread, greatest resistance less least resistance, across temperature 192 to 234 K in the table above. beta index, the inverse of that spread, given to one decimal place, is 0.3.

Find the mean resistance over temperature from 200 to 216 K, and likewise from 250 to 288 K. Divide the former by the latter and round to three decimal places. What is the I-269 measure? 0.875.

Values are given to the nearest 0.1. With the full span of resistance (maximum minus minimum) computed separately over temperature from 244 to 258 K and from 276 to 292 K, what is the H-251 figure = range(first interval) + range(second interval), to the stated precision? 10.1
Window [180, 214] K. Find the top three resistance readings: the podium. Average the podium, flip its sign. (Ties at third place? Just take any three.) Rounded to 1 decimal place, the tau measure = -29.3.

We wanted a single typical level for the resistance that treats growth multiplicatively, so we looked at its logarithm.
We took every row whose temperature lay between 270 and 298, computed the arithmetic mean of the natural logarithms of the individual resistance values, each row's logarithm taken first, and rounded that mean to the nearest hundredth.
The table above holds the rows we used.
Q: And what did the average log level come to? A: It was 3.54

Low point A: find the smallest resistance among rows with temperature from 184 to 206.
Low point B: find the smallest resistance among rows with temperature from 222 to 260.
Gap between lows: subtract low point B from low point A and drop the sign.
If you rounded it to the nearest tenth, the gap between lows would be 2.5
